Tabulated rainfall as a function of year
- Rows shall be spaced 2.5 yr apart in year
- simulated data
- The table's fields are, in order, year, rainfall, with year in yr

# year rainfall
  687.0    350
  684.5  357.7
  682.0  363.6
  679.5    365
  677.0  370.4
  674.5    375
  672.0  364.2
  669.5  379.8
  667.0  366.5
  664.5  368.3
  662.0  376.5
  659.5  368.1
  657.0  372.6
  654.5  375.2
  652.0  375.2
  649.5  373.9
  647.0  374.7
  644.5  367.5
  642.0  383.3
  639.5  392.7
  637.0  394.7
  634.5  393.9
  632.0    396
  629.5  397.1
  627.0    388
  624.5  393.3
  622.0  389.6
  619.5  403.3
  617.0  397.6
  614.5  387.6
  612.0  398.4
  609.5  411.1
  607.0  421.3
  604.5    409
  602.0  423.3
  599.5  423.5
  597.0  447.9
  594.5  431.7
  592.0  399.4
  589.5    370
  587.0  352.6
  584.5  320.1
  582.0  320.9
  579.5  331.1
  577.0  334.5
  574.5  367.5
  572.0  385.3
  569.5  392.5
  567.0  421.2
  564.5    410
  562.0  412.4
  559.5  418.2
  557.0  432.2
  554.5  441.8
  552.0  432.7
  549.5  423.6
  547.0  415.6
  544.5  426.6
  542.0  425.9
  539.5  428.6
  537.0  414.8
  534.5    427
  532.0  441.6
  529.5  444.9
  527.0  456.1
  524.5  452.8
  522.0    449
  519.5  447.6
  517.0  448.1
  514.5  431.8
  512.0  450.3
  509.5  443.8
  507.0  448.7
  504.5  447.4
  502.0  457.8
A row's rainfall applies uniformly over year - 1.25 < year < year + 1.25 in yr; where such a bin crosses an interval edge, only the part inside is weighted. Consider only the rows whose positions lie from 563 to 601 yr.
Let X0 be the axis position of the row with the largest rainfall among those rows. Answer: 597.0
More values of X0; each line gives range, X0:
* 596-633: 597.0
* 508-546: 527.0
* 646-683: 669.5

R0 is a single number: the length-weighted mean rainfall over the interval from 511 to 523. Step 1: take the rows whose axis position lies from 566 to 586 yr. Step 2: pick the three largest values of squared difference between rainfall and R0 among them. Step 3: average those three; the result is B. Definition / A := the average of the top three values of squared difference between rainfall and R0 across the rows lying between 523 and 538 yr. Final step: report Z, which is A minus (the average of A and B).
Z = -7122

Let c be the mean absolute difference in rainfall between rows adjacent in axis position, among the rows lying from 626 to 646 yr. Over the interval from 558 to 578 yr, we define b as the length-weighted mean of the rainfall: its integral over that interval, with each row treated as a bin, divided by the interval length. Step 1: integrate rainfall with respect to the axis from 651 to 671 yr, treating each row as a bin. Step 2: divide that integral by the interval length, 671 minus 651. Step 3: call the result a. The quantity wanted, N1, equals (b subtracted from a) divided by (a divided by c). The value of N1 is -0.3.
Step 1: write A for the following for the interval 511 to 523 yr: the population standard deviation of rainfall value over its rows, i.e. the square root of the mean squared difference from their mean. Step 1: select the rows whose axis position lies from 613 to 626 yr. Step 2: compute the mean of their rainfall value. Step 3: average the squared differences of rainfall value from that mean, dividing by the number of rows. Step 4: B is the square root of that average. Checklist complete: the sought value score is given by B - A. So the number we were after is -1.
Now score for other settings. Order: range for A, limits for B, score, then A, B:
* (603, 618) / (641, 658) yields -7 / 11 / 4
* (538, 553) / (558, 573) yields 8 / 5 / 13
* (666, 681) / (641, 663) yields -1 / 6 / 4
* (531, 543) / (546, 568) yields 1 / 9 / 10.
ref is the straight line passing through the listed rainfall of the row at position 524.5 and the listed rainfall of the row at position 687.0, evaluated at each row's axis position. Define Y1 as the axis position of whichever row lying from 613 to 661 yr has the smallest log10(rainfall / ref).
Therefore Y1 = 644.5 yr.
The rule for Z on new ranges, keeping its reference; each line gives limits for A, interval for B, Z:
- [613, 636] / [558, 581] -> -3604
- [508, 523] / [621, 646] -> -2152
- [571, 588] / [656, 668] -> 4344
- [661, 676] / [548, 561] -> 2883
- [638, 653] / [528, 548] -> 2319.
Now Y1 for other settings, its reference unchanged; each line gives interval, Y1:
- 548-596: 582.0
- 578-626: 582.0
